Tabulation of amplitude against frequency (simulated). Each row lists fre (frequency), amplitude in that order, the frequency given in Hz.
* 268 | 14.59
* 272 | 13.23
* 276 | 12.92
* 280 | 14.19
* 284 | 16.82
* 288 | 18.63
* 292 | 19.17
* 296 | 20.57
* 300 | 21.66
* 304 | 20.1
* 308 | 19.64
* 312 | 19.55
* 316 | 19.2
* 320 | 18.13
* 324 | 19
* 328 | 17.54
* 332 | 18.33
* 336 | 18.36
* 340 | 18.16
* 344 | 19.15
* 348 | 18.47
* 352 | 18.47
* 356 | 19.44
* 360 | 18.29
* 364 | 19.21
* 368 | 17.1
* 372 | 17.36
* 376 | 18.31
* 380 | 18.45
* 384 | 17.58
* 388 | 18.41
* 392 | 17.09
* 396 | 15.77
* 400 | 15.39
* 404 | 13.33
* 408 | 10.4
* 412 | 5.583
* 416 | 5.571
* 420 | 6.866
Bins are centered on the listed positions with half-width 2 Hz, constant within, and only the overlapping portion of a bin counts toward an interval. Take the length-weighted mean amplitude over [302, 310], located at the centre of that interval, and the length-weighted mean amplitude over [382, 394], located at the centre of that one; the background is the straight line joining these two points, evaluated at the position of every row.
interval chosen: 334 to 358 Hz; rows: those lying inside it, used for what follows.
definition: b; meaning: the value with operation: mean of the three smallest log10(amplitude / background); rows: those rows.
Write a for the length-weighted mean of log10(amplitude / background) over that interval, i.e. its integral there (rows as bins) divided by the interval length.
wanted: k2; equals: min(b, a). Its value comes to -0.01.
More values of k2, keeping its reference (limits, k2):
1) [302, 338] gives -0.03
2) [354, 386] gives -0.02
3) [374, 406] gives -0.07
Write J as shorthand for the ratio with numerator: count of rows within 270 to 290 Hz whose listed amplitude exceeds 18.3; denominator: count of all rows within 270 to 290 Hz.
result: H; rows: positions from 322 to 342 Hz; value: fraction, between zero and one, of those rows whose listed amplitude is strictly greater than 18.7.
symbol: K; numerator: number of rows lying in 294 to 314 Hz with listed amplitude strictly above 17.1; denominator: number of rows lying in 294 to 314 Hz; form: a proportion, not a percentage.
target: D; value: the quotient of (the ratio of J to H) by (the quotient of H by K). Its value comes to 5.0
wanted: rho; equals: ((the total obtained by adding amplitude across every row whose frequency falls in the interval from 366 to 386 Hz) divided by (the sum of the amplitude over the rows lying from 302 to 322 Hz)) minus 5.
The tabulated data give -4.08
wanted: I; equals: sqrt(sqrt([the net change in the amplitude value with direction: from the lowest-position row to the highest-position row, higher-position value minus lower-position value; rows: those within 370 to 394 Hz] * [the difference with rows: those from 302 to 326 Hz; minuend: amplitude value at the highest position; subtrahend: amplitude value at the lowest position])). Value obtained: 0.74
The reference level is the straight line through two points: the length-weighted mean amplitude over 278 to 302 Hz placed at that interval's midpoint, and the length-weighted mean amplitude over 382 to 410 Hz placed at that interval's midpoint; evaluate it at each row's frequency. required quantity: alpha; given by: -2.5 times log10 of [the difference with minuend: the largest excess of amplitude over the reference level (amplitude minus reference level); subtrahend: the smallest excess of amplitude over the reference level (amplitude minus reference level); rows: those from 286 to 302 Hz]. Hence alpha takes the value -1.3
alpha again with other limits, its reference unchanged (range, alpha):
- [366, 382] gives -0.6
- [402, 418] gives -2.2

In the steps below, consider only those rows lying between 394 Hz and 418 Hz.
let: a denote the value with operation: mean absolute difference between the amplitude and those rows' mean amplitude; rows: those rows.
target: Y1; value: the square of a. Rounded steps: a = 3.8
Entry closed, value 14.6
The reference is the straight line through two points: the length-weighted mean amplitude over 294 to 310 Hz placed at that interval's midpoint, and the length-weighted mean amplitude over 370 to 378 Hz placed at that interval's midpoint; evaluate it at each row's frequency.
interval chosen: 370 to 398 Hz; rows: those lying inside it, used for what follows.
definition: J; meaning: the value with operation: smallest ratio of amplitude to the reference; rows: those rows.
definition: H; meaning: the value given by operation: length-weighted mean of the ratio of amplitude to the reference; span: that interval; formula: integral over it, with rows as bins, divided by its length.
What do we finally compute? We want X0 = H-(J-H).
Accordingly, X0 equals 1.08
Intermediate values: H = 1.01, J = 0.93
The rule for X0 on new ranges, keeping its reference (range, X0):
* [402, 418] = 0.71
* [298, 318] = 1.01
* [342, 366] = 1.05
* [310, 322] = 0.98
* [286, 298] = 0.98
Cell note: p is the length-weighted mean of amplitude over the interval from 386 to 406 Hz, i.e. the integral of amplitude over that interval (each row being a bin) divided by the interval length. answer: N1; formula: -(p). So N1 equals -16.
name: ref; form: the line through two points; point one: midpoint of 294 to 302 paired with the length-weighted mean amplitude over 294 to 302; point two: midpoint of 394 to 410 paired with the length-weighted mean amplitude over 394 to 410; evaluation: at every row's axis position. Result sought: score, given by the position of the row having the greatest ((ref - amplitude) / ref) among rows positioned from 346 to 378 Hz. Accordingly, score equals 348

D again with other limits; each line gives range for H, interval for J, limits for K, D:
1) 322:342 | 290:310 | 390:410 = 0.0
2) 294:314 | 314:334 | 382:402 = 0.2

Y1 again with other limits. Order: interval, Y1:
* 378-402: 1.1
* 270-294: 5.7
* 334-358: 0.2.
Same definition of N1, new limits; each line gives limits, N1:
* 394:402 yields -16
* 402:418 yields -9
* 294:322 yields -20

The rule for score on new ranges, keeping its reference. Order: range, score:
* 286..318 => 288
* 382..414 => 412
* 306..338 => 328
